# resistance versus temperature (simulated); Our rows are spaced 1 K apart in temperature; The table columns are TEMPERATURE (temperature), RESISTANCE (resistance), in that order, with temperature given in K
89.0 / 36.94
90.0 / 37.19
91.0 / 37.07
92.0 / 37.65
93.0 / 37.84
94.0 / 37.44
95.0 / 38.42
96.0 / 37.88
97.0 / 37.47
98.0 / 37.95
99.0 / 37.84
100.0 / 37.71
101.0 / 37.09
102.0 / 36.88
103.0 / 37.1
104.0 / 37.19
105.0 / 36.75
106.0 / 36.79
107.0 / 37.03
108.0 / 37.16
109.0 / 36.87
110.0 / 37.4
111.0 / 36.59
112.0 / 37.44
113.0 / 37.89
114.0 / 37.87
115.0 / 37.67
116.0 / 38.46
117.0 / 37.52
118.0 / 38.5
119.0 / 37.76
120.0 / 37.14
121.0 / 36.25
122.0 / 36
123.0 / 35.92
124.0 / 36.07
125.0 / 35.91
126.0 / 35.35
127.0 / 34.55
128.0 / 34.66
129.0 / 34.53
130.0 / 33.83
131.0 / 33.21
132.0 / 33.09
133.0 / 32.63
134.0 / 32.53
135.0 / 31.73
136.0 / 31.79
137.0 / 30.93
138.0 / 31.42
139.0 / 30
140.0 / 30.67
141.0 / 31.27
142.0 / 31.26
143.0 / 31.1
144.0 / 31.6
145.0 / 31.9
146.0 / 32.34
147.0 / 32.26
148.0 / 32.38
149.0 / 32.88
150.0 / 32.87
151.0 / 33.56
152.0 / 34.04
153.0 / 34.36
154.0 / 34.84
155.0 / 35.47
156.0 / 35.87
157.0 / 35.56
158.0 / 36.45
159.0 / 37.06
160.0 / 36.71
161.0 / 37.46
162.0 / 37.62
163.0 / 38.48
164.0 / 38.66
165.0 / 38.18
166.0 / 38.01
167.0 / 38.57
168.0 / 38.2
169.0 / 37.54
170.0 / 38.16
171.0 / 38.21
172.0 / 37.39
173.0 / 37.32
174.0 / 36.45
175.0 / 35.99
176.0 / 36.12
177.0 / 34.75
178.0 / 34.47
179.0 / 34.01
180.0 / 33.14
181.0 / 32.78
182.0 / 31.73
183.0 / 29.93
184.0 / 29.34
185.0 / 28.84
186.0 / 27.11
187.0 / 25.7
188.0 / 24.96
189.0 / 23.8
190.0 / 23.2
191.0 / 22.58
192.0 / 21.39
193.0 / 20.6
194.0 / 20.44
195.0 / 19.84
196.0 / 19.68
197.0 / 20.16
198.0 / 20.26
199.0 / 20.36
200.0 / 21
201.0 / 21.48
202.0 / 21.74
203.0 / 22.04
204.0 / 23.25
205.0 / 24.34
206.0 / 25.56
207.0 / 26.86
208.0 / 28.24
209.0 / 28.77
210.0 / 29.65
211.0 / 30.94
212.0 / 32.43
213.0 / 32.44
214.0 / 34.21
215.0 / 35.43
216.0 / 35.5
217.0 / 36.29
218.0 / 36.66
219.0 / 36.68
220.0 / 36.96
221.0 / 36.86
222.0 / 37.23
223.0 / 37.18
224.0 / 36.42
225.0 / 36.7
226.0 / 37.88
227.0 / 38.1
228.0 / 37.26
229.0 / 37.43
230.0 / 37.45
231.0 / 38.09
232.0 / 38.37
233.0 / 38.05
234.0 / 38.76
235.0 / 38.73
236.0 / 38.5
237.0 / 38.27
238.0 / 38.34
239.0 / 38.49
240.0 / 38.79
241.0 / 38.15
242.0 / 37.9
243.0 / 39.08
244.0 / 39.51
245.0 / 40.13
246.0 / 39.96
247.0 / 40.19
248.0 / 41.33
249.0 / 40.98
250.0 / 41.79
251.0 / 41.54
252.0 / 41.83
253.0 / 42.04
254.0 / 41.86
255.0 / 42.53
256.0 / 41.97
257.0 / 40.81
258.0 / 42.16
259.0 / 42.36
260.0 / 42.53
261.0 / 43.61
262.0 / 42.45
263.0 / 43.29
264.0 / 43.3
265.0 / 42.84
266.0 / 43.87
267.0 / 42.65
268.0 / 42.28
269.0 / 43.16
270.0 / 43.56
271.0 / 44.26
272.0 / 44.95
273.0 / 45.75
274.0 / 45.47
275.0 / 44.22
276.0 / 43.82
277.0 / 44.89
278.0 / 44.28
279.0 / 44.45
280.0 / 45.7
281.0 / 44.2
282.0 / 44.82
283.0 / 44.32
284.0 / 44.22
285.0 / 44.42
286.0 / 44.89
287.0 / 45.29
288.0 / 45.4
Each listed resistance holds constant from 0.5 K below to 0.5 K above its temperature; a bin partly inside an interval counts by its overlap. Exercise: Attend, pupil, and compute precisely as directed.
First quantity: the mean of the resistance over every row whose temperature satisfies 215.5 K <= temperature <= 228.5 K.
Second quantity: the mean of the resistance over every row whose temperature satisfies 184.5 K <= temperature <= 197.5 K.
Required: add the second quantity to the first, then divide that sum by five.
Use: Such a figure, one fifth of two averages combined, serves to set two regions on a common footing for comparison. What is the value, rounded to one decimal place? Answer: 12.0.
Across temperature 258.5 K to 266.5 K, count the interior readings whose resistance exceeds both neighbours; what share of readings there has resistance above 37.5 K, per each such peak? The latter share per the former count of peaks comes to 0.50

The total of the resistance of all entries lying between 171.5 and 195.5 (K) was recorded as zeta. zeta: 702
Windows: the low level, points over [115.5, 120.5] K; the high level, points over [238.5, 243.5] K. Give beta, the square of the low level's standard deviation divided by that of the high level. 1.6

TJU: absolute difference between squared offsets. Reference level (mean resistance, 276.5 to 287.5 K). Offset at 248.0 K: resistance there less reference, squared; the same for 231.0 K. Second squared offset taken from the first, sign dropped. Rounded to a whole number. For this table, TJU 32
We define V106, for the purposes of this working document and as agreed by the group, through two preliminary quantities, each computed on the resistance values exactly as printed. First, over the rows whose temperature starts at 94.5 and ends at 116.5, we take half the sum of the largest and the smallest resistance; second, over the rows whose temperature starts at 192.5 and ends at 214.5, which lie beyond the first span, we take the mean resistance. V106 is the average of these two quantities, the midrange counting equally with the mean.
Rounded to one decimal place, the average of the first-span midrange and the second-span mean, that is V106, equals 31.1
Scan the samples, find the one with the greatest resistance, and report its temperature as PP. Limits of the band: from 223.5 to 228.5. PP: 227.0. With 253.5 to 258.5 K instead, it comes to 255.0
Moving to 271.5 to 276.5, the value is 273.0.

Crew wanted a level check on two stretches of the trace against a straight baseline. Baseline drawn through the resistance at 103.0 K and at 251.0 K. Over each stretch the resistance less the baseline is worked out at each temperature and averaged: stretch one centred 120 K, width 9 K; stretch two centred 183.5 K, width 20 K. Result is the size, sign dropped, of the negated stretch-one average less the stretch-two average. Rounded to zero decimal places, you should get 11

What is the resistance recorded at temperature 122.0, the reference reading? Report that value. 36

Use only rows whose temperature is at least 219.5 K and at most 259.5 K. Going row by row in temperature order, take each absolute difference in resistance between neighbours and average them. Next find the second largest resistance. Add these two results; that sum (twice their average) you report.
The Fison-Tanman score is 43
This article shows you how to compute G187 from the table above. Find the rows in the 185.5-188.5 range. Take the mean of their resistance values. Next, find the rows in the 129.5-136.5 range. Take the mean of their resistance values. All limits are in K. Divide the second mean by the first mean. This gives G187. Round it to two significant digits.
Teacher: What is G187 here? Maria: 1.3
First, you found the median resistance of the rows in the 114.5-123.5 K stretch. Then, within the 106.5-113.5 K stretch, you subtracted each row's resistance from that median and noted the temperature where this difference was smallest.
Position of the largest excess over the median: 113.0 K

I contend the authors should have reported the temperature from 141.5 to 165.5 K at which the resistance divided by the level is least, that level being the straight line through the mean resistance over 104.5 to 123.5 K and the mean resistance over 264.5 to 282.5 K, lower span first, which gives 143.0 K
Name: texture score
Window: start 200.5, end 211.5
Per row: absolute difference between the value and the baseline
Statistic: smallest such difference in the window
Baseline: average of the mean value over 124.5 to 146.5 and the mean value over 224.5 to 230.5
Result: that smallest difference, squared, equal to 17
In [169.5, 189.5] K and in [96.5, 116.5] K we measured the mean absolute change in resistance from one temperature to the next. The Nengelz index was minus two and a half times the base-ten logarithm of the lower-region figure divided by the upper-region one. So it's 0.9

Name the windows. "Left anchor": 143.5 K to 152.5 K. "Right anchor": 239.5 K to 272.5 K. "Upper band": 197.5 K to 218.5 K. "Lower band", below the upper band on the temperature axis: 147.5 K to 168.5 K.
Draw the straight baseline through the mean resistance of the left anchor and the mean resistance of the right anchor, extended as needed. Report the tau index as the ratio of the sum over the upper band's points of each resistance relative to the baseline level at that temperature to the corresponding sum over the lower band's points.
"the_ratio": 0.69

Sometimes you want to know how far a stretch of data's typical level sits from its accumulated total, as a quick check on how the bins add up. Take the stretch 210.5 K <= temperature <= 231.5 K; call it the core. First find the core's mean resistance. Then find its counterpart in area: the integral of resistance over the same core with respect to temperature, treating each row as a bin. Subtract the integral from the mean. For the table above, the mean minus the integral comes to -722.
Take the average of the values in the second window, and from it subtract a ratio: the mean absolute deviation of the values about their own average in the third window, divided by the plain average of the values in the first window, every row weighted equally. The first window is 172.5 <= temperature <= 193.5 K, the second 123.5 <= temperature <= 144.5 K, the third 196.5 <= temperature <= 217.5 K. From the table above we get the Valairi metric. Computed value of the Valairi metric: 32.6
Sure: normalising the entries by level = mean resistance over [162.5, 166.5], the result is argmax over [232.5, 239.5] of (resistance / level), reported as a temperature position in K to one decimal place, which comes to 234.0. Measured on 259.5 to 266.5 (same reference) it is 266.0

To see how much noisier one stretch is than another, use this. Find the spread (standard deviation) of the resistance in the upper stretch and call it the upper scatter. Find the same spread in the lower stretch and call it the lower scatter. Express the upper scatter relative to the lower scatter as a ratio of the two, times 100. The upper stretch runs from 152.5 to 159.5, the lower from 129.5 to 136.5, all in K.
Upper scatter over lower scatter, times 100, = 120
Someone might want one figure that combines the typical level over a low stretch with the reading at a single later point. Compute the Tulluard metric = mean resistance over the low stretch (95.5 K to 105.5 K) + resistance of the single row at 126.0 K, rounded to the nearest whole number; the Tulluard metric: 73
